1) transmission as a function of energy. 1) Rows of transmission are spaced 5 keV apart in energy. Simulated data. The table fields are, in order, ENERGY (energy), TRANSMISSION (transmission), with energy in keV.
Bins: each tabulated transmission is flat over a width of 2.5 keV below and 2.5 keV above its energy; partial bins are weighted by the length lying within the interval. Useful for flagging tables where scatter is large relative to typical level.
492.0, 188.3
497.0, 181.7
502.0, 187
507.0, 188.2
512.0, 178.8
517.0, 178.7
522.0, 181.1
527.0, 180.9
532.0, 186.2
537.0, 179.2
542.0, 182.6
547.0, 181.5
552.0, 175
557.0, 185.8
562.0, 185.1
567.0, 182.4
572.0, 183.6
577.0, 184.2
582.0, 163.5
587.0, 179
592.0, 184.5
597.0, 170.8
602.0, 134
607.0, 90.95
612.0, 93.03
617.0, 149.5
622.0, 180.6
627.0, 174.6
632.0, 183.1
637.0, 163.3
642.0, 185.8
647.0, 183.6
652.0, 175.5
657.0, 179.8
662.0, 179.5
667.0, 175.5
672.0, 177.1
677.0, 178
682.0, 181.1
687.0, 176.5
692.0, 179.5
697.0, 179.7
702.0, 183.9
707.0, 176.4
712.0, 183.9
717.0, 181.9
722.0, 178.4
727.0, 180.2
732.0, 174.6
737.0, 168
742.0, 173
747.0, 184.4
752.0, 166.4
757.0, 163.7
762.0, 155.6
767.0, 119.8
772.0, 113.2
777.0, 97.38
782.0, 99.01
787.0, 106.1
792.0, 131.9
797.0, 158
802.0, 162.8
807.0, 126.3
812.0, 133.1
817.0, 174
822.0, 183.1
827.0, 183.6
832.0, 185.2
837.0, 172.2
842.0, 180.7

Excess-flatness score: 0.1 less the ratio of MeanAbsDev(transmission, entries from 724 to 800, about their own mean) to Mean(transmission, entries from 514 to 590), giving -0.05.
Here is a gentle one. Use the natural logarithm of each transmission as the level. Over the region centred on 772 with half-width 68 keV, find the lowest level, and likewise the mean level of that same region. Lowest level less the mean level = -0.46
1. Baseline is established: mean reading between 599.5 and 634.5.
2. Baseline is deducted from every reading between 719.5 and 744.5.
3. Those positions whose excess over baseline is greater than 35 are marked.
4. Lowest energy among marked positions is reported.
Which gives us 727.0 keV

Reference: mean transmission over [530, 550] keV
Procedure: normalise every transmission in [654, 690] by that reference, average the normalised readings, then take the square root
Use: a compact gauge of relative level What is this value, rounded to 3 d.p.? 0.989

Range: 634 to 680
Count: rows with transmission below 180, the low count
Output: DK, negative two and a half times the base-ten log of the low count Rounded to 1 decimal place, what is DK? -2.1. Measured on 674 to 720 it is -1.7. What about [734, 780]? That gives -2.3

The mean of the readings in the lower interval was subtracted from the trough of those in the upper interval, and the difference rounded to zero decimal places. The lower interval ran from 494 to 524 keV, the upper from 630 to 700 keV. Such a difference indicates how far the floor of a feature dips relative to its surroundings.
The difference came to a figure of -19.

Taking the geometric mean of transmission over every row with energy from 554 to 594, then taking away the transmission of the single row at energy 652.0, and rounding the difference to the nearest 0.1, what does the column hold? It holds 5.4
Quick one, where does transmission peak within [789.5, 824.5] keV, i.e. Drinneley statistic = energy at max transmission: 822.0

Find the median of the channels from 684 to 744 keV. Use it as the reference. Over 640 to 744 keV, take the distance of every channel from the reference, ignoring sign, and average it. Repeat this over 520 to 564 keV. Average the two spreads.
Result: 4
